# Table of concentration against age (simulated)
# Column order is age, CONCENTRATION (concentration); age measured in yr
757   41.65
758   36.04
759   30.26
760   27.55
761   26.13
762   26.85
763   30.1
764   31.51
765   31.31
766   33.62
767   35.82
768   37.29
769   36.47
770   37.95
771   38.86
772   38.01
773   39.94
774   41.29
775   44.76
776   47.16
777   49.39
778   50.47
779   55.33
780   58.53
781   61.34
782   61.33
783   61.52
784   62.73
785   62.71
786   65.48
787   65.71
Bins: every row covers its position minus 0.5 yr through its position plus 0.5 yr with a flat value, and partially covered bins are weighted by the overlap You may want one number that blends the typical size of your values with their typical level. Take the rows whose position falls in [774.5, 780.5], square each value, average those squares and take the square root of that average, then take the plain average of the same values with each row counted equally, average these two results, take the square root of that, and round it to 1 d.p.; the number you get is 7.1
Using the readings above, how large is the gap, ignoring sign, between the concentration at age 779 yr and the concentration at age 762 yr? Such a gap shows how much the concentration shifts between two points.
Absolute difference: 28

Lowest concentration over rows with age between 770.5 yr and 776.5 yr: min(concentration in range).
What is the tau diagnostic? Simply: 38.01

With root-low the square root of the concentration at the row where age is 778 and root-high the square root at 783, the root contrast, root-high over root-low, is 1.10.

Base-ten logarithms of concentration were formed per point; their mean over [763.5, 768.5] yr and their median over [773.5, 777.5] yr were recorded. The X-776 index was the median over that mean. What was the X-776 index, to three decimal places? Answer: 1.087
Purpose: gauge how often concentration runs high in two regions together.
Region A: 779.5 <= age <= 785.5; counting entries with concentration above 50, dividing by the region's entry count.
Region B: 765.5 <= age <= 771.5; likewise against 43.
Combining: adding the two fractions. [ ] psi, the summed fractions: 1.0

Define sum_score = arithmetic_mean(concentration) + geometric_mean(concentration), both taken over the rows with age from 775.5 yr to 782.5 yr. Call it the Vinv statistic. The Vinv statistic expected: 109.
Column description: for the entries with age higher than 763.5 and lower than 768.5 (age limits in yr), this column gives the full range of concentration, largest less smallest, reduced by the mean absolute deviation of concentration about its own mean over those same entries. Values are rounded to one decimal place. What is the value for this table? 3.9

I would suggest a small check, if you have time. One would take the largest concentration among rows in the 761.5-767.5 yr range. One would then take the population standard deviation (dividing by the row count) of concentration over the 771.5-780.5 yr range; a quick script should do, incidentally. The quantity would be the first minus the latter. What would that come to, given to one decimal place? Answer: 29.3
